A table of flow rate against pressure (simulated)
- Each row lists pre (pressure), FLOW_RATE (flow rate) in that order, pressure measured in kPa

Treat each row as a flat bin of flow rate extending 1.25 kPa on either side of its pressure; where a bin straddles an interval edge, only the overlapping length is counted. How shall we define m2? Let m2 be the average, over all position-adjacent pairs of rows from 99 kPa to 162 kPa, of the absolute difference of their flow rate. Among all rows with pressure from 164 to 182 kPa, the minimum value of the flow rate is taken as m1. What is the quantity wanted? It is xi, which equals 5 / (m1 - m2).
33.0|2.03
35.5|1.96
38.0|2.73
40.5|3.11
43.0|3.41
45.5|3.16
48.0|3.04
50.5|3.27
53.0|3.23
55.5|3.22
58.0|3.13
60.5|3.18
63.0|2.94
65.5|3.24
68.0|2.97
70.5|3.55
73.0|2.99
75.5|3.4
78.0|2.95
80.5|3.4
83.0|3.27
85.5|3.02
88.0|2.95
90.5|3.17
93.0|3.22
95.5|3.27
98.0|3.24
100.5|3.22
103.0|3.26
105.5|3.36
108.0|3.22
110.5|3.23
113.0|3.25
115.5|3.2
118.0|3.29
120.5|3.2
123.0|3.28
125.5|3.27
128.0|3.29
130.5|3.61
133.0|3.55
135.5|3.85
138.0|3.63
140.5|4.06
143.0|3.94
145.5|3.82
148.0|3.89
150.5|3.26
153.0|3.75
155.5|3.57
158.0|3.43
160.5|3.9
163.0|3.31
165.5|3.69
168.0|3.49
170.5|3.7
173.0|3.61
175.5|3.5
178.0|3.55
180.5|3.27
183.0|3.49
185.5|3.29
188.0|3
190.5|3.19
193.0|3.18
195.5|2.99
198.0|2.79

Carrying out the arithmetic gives 1.62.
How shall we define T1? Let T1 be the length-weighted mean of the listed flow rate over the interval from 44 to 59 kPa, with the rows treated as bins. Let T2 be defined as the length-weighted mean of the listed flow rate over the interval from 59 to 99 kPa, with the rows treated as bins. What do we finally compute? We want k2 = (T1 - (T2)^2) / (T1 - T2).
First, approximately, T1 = 3.18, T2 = 3.17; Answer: -876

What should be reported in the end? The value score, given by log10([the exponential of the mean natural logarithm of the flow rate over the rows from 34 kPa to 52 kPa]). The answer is 0.46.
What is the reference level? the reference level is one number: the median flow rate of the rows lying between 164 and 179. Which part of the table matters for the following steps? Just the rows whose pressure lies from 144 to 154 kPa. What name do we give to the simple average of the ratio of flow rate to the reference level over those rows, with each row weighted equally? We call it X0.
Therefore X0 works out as 1.03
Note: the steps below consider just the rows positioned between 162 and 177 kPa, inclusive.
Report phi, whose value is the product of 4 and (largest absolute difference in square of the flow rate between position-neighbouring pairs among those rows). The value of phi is 10.6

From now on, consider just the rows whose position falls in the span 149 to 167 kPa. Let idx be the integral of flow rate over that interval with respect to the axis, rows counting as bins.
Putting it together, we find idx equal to 64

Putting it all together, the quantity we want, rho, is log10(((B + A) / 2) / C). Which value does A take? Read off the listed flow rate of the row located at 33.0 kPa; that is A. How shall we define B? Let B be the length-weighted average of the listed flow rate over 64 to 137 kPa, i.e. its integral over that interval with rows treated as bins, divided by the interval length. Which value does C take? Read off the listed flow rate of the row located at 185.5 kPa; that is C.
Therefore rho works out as -0.094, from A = 2.03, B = 3.27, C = 3.29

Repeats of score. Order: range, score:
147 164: 0.55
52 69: 0.50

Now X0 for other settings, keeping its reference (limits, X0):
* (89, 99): 0.90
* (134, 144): 1.08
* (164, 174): 1.01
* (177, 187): 0.95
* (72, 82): 0.89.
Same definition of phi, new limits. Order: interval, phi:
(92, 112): 3.7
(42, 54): 6.6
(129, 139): 8.9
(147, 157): 18.0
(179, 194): 7.3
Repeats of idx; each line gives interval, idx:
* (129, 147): 68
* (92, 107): 49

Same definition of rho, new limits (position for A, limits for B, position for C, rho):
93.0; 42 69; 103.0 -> -0.009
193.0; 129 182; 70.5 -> -0.018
